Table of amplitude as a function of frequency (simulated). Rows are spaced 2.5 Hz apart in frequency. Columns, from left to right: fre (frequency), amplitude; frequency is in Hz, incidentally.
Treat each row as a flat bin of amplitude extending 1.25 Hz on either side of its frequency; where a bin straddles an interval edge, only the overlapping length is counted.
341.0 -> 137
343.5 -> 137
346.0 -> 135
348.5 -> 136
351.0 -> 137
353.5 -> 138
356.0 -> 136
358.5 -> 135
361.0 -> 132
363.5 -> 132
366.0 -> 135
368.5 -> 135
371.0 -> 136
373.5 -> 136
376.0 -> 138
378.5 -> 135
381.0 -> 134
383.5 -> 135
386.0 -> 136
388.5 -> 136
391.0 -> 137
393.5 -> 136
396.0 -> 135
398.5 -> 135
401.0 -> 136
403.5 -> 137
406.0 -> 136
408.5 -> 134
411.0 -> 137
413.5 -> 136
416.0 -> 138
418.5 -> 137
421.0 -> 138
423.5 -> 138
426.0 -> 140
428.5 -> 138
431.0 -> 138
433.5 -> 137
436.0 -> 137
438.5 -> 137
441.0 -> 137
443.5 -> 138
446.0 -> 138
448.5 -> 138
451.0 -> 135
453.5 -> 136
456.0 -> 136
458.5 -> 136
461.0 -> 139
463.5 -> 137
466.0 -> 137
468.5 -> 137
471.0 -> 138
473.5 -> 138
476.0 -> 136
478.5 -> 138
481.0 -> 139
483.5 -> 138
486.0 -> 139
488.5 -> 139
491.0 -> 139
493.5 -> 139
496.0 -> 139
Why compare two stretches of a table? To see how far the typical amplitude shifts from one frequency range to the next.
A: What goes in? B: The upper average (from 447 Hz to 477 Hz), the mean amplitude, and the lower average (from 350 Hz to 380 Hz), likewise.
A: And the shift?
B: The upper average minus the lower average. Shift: 1.5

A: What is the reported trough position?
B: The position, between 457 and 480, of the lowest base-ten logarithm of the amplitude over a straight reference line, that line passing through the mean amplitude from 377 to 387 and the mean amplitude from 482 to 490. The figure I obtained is 476.0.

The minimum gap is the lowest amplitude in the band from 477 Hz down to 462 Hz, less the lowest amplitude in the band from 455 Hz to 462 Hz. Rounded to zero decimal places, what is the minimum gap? 0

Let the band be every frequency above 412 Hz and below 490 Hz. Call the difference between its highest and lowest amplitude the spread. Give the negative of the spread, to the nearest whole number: -5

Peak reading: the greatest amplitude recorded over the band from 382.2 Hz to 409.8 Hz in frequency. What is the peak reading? 137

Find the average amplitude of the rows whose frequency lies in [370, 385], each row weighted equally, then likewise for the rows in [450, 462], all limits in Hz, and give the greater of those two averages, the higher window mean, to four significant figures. 136.4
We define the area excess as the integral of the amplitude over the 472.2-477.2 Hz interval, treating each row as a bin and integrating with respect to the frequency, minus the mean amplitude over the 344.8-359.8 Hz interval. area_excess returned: 549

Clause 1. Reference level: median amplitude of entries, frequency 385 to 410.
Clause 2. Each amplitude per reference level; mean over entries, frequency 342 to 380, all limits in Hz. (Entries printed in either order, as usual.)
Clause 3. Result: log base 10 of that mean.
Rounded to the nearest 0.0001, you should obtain -0.0015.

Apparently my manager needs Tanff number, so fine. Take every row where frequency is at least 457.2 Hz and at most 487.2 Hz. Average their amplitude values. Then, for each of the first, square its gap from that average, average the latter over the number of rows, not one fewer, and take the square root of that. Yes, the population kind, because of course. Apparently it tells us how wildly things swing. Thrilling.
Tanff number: 1.03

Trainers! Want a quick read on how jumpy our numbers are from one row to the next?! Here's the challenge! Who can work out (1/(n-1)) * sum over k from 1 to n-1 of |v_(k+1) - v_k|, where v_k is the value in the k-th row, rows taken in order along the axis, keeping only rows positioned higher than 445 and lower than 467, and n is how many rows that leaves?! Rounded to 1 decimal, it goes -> 1.1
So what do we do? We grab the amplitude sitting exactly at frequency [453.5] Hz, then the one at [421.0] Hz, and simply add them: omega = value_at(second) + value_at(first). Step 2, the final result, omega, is 274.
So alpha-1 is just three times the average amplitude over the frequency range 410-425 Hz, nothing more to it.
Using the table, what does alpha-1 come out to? 412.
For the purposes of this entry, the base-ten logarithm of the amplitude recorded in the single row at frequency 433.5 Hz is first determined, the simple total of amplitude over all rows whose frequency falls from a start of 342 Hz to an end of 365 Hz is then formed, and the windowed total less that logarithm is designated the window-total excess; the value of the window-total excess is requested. 1216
